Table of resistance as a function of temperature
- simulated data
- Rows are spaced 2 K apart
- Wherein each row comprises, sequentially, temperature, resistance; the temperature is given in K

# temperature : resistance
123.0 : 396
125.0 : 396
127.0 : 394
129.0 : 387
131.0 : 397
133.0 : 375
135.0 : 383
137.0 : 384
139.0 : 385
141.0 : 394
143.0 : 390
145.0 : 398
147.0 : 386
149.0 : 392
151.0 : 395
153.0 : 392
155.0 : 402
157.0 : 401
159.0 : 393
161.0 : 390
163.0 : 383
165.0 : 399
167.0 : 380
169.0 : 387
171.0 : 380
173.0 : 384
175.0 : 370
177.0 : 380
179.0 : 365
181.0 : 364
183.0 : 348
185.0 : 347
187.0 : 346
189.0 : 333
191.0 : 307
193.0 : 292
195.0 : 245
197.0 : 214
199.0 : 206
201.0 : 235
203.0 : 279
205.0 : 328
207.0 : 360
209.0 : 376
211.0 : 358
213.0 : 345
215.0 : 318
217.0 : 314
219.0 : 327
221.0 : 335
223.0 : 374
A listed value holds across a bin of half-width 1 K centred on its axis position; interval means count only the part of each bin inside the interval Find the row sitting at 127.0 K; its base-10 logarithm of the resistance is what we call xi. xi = 2.60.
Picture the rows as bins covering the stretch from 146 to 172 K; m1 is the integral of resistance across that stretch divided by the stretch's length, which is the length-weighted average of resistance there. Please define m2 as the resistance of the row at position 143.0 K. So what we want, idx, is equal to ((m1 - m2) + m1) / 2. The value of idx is 196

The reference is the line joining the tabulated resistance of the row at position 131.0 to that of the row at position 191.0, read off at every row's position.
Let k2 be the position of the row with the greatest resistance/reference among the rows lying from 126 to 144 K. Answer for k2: 141.0 K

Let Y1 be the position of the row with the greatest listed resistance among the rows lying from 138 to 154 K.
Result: 145.0 K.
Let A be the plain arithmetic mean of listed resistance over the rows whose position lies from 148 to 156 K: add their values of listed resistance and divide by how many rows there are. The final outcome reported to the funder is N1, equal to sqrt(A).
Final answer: 19.9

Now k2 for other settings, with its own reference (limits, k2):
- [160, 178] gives 177.0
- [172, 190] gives 177.0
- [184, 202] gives 187.0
